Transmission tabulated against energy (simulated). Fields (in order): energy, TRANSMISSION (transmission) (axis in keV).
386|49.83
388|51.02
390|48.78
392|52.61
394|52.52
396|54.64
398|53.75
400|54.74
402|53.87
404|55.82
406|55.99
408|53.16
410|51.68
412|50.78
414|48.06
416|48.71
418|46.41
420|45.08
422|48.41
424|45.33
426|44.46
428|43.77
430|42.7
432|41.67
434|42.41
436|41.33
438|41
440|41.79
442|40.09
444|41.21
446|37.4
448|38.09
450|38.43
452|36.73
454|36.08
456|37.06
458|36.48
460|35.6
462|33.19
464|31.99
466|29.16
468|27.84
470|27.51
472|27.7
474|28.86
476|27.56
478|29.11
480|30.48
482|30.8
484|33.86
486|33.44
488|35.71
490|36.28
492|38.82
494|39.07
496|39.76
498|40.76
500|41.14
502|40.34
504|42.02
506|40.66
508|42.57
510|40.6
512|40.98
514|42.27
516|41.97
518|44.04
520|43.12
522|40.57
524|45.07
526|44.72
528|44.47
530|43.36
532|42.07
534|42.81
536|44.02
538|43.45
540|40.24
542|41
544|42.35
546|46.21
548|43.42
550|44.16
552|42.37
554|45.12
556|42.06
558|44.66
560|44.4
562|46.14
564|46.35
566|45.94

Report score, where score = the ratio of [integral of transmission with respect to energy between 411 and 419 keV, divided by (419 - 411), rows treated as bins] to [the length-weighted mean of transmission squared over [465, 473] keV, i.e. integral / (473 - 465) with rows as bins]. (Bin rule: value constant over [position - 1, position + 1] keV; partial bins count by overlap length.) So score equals 0.062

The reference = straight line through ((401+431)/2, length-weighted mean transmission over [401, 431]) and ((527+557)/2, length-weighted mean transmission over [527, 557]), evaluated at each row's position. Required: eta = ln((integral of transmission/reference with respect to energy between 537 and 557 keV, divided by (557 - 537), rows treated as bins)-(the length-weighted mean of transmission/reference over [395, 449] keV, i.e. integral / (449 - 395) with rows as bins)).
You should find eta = -3.1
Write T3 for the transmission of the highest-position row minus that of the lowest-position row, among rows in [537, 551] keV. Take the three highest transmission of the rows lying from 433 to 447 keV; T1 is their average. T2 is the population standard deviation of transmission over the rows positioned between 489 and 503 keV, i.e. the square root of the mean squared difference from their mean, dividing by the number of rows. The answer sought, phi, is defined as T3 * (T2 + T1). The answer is 31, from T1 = 41.8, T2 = 1.5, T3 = 1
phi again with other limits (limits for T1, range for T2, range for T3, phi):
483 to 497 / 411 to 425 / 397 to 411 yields -85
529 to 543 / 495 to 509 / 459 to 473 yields -352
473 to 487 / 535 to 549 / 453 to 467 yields -239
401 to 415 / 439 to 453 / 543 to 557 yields -17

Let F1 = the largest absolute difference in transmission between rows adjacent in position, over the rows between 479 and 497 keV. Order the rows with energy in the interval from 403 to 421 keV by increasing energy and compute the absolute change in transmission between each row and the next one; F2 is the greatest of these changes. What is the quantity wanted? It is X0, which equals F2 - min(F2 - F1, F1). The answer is 3.1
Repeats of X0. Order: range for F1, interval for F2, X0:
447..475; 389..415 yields 2.8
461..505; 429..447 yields 3.1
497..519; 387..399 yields 2.1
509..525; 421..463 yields 4.5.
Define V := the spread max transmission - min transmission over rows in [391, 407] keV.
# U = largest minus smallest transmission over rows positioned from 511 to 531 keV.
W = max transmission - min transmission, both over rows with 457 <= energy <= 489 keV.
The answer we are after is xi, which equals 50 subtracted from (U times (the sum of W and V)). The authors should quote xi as 6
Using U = 4.5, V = 3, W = 9.0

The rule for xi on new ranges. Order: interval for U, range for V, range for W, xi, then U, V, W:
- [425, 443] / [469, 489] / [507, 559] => 12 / 4.4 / 8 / 6.0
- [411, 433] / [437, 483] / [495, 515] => 106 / 9.1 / 14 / 2.8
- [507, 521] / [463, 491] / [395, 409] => -10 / 3.4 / 9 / 2.8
